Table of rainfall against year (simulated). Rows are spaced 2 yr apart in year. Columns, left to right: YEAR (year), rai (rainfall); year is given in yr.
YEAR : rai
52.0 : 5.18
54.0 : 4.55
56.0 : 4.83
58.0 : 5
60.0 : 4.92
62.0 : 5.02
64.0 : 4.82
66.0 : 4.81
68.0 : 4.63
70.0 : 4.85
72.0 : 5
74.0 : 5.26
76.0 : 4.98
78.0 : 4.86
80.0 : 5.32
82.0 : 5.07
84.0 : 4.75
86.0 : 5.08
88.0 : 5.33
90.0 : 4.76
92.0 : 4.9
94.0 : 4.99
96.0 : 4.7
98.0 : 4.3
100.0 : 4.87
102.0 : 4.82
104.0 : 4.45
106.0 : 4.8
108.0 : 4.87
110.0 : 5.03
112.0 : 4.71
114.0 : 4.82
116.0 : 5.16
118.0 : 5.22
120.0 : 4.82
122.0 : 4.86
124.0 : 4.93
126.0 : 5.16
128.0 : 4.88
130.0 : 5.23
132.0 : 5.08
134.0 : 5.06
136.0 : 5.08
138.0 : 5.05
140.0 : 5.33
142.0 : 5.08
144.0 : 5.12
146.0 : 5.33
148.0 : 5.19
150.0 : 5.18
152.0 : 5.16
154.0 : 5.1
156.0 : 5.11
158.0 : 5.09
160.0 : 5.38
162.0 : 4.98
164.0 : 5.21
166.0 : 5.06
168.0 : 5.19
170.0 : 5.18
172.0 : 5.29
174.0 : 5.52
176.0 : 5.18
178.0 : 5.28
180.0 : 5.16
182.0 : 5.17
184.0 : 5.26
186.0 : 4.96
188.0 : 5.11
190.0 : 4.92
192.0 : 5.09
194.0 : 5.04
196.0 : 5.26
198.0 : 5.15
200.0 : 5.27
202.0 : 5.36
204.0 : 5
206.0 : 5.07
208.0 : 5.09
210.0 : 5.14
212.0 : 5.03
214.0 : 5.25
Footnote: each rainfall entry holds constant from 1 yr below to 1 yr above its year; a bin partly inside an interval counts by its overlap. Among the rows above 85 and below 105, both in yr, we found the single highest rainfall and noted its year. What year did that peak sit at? 88.0 yr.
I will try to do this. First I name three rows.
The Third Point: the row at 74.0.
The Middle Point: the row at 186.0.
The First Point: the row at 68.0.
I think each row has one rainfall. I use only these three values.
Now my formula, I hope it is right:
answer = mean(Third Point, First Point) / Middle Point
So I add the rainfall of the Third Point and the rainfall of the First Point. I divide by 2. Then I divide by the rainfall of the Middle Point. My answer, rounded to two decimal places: 1.00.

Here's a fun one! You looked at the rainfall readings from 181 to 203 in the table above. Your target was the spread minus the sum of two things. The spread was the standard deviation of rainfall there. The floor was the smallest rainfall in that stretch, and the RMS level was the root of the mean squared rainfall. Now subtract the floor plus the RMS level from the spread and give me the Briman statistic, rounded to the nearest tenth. -9.9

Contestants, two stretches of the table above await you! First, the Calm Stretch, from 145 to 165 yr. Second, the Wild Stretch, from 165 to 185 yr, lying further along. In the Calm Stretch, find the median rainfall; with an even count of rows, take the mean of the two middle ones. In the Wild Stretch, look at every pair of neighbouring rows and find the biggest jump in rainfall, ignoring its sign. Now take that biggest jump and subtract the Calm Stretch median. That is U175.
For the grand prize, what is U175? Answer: -4.8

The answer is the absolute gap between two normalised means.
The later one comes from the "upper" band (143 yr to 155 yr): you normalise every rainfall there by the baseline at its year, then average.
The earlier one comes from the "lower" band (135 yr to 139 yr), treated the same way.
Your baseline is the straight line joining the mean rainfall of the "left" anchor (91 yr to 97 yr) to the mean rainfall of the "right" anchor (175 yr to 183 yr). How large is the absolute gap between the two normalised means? 0.013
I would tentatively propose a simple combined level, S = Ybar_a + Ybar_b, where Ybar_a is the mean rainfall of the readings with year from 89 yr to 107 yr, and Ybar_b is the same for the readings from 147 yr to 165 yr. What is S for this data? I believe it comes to 9.89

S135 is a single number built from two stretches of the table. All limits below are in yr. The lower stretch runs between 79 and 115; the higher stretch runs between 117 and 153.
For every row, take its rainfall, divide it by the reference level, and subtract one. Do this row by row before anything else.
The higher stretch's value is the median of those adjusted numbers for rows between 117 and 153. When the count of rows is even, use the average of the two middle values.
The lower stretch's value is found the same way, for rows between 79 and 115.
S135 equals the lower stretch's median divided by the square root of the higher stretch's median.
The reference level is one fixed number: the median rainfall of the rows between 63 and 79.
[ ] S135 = -0.009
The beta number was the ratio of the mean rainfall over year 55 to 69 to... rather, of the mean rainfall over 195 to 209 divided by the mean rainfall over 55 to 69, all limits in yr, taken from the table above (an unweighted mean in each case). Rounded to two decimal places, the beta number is 1.06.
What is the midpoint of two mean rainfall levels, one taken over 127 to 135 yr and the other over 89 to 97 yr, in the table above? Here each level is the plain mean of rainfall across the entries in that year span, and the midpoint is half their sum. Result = 4.95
